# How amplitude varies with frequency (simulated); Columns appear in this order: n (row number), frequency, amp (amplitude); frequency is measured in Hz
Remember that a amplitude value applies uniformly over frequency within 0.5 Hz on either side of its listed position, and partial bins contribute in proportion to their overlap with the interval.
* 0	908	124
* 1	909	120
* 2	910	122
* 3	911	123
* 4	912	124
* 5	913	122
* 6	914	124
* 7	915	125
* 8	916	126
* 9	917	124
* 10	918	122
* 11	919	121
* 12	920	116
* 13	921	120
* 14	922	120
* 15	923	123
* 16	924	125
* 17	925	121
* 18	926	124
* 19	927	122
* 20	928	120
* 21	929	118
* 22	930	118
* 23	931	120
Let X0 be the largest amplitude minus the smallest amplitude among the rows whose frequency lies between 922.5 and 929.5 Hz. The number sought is 7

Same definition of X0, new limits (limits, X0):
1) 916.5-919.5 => 3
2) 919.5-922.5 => 4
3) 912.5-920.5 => 10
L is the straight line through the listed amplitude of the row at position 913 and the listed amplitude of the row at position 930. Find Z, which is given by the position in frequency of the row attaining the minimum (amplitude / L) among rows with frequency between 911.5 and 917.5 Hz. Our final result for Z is 913 Hz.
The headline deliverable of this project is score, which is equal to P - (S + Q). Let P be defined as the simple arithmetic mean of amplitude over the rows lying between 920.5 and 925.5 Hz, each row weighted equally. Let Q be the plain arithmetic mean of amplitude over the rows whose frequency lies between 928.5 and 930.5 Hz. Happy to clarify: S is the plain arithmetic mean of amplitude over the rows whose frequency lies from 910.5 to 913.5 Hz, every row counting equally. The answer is -119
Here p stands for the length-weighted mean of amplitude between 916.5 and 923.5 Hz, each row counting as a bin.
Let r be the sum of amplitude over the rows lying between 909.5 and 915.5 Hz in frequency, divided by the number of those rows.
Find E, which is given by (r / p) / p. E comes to 0.0084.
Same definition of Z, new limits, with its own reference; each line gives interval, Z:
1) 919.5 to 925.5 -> 920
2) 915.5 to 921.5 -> 920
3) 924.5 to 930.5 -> 929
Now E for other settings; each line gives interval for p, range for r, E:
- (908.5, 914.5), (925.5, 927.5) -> 0.0082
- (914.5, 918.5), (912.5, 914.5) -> 0.0080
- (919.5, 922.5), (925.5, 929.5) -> 0.0086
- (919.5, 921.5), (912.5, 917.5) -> 0.0089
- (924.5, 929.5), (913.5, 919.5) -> 0.0084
